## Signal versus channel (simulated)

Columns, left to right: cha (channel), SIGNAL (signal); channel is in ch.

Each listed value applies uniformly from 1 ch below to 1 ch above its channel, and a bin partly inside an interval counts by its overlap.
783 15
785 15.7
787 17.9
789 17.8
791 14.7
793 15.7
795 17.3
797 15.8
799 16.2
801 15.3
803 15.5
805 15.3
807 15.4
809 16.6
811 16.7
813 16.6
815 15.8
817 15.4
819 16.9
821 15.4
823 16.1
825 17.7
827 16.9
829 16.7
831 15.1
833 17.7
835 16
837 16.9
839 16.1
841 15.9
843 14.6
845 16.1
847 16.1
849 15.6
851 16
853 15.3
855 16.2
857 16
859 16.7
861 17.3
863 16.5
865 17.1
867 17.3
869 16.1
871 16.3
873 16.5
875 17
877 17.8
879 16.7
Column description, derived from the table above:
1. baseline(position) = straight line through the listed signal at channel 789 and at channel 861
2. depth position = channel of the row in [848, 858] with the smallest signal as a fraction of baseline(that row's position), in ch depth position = 853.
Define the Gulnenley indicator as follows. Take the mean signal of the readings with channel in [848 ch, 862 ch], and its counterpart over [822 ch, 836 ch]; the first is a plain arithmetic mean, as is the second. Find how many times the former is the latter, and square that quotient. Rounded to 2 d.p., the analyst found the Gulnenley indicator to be 0.95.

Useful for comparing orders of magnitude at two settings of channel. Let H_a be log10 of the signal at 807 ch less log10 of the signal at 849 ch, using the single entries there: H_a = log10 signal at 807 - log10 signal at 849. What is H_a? -0.01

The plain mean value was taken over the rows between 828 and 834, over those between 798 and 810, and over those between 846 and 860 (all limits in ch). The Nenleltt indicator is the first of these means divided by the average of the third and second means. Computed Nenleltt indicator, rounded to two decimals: 1.04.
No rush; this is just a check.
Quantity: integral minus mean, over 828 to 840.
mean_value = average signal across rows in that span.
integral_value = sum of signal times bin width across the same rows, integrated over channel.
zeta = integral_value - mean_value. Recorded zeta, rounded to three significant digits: 181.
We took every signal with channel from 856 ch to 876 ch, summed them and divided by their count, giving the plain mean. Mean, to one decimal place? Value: 16.7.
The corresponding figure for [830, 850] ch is 16.0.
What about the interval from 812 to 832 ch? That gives 16.3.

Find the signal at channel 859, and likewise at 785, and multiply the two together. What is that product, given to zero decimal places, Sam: 262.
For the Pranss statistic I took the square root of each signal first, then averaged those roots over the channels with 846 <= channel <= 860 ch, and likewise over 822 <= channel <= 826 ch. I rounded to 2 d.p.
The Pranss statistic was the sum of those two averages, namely 8.11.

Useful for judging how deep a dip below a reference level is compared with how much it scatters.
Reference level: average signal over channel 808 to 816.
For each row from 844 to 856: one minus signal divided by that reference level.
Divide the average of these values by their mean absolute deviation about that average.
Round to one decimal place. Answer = 1.9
